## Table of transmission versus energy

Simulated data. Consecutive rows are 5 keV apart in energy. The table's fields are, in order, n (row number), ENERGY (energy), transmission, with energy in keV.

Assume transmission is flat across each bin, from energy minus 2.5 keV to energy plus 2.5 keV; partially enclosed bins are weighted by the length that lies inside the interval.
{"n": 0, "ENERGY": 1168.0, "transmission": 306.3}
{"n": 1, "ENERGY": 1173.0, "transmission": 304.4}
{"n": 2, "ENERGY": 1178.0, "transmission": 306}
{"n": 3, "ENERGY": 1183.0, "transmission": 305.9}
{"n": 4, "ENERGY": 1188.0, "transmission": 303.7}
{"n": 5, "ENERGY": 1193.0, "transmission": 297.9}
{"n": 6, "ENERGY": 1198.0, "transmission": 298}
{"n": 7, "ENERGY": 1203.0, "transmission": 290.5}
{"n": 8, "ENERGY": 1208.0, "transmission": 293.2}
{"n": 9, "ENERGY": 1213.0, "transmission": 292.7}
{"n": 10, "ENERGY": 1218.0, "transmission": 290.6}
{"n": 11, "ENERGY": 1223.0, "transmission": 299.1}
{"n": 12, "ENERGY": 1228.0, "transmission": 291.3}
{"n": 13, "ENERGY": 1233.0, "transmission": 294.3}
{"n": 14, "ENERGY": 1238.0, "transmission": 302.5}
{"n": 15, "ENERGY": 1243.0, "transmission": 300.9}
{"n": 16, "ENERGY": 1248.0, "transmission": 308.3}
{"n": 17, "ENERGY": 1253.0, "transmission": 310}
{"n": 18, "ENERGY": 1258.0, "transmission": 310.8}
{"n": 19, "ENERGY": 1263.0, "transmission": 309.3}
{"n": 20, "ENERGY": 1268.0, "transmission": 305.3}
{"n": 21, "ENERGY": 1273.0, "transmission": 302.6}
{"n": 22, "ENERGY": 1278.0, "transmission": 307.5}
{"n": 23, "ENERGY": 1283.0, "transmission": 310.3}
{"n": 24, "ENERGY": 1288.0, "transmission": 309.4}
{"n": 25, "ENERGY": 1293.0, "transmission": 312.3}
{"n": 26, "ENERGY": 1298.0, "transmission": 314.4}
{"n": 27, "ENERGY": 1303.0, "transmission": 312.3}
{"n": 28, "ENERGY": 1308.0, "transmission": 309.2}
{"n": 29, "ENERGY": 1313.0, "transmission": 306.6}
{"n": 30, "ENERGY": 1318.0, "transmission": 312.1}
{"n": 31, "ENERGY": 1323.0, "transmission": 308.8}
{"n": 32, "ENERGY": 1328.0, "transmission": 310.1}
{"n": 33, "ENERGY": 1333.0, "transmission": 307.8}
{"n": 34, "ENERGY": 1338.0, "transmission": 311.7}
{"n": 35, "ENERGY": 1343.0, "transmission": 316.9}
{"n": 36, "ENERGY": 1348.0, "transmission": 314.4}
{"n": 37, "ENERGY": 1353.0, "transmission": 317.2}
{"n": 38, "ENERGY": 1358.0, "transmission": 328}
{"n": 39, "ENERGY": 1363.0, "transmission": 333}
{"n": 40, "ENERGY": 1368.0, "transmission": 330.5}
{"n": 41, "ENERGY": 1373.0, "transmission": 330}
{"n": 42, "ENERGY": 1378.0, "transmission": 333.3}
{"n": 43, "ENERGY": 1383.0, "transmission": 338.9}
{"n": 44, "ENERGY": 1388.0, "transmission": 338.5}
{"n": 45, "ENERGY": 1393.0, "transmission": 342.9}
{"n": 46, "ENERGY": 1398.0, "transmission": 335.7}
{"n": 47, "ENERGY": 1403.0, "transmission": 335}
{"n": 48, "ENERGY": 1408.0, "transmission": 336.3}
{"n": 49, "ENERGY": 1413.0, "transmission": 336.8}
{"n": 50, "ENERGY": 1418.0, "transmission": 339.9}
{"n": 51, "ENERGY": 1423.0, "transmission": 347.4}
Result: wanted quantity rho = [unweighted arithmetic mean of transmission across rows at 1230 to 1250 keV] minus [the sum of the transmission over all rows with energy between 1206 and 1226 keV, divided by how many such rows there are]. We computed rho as 8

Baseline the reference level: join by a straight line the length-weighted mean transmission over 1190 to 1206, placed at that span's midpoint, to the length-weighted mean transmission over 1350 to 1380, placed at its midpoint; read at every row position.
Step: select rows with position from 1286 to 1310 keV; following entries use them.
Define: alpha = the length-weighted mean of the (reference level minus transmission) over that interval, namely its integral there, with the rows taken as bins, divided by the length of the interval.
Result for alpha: 4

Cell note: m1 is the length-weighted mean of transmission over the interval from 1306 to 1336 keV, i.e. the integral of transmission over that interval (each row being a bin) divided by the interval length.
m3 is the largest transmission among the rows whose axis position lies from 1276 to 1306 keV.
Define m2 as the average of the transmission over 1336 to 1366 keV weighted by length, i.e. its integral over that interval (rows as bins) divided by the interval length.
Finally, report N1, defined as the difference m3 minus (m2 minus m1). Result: 303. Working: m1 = 309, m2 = 321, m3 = 314.4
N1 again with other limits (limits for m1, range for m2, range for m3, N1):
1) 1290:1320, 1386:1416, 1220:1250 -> 282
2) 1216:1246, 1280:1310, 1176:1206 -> 291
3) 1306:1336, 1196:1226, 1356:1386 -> 354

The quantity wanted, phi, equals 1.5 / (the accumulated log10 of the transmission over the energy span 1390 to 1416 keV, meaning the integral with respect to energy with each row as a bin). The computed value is 0.023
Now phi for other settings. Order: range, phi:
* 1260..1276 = 0.038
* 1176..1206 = 0.020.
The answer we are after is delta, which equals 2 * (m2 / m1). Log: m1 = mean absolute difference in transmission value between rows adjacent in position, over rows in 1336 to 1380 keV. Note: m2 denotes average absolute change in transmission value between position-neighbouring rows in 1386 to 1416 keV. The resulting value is 1.4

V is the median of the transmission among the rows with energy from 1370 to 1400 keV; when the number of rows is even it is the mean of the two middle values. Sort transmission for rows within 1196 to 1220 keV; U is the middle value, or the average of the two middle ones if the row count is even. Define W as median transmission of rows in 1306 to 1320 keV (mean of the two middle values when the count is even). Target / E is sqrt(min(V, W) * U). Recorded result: 301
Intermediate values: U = 293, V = 337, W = 309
